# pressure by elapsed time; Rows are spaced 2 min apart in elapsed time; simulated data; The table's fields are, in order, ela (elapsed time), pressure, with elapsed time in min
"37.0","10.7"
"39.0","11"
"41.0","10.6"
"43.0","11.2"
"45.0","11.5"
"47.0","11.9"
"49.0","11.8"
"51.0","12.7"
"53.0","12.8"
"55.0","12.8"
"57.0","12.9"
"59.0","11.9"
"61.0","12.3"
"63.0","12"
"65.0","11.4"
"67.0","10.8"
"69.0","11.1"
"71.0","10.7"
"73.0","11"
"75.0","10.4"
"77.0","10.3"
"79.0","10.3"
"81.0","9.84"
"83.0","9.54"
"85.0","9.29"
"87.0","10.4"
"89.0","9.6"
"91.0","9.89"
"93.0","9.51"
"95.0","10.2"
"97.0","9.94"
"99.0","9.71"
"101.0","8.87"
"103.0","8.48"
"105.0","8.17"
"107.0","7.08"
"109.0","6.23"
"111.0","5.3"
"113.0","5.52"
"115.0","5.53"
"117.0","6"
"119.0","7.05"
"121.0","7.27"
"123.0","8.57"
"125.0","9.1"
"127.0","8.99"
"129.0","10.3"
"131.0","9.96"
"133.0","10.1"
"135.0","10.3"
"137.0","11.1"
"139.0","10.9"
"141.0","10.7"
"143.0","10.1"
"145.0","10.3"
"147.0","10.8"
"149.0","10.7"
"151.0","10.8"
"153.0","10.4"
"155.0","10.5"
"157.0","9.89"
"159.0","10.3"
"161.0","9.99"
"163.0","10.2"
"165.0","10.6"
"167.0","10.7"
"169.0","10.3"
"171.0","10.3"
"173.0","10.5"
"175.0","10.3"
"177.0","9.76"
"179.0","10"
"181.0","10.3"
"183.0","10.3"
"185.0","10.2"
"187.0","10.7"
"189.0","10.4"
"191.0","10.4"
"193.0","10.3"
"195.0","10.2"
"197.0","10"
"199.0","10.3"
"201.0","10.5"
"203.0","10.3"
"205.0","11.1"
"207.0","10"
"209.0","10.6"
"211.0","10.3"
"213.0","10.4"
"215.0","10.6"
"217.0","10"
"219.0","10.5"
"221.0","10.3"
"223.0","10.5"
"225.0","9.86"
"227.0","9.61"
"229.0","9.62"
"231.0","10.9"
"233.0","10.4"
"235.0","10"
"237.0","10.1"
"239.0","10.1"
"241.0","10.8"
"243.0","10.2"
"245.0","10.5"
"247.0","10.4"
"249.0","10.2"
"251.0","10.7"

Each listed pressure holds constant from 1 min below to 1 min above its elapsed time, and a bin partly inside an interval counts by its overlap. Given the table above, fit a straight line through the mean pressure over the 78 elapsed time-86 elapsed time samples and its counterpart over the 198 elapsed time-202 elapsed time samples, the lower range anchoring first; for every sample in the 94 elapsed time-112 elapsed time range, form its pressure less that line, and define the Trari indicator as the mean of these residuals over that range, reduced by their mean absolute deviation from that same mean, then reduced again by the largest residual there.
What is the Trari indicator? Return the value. -3.4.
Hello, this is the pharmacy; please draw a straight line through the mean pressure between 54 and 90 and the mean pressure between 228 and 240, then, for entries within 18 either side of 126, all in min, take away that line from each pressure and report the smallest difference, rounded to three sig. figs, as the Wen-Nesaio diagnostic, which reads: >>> -5.44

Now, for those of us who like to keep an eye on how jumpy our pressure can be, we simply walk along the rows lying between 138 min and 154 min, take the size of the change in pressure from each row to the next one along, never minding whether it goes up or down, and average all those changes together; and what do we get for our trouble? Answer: 0.300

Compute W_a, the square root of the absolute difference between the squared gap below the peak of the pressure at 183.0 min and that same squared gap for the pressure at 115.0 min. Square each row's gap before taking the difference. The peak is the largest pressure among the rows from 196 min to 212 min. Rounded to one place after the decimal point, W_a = 5.5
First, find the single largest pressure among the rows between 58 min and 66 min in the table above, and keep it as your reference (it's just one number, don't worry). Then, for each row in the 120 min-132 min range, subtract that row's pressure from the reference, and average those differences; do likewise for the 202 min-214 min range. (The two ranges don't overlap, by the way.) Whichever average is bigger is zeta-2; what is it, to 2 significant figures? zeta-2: 3.3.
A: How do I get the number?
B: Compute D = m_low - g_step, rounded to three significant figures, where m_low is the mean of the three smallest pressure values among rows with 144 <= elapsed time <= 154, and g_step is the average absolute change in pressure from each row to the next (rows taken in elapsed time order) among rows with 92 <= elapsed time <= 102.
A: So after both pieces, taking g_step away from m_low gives 9.96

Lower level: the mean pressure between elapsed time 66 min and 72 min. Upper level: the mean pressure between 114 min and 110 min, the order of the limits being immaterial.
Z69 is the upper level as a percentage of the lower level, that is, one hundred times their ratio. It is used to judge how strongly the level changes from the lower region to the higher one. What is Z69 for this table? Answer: 50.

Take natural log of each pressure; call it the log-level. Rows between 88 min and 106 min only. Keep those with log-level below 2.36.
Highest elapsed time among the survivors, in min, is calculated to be 105.0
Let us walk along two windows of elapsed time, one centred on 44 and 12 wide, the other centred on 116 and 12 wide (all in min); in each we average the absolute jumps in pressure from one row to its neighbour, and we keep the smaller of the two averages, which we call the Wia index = 0.360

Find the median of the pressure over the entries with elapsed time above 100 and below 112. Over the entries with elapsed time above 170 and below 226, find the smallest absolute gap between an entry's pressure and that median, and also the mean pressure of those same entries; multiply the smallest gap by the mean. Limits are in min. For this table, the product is 22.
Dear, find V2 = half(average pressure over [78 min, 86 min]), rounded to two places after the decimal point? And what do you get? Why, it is 4.87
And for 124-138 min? 4.99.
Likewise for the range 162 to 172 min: 5.21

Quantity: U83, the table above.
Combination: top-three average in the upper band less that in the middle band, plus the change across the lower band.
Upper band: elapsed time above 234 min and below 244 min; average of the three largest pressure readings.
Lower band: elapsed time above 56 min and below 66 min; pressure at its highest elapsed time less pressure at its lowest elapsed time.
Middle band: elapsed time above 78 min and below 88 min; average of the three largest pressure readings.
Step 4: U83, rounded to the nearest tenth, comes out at -1.3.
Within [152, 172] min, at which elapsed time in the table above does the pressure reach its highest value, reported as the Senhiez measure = 167.0 min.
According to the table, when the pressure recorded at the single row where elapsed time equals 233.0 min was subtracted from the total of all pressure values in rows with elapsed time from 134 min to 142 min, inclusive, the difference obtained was 33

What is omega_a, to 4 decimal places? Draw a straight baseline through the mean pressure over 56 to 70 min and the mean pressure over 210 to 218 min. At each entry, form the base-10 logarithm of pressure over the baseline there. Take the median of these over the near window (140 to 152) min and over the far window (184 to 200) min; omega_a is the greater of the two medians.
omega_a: -0.0082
